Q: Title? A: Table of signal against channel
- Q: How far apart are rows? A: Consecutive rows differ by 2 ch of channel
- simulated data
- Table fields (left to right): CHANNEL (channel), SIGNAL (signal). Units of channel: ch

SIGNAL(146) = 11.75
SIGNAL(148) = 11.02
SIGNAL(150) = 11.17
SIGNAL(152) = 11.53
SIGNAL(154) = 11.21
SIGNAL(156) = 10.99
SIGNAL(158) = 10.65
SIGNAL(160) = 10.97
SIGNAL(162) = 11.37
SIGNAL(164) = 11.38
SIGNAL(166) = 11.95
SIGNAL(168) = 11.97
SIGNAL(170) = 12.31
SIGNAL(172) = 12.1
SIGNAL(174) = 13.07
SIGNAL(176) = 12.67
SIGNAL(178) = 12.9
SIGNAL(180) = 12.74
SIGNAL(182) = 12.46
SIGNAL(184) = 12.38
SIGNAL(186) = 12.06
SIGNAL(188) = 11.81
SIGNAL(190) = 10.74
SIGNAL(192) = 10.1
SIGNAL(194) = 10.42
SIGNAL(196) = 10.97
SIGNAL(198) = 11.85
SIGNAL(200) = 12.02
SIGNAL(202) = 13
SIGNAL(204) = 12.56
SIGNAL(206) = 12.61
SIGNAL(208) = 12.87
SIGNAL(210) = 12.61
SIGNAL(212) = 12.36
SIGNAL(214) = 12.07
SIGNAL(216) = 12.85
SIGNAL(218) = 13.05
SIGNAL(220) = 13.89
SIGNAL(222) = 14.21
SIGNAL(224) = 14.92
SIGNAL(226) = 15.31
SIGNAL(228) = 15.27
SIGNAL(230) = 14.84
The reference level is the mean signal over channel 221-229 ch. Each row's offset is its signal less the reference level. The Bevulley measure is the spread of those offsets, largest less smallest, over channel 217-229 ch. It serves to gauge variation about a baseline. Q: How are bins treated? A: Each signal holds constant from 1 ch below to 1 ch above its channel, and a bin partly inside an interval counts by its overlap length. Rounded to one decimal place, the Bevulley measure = 2.3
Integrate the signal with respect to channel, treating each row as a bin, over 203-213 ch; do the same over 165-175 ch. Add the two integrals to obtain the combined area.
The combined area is 249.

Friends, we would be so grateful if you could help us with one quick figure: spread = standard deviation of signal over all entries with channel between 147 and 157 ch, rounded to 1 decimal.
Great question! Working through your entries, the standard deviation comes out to 0.2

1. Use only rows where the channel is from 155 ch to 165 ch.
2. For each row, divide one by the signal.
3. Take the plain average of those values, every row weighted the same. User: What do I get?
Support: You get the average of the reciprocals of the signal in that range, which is 0.090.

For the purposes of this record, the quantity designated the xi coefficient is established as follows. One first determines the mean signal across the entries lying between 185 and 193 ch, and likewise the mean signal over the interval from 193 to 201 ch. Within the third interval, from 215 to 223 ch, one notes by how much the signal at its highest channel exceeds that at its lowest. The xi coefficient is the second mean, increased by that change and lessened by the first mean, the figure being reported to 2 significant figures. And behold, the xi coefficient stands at 1.5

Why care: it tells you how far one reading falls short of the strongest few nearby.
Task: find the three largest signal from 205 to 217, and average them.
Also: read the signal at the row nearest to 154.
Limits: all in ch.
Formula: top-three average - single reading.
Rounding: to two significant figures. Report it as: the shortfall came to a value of 1.6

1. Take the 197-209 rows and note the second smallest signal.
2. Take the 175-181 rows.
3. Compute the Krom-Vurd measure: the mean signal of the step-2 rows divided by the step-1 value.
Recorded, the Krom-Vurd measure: 1.06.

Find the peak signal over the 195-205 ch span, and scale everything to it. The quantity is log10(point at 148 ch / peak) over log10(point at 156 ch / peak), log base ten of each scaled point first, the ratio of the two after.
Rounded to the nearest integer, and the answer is 1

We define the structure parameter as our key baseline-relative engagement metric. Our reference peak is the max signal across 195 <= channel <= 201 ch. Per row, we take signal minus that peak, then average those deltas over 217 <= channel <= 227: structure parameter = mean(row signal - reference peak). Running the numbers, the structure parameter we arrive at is 2.3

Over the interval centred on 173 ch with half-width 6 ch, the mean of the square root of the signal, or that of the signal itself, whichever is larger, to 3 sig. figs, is 12.5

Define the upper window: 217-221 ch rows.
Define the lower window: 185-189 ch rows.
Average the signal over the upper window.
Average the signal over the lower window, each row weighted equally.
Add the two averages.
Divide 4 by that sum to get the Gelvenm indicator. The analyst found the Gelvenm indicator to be 0.157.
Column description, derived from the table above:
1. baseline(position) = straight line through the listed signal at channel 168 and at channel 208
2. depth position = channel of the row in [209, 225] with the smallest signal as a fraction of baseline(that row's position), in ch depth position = 214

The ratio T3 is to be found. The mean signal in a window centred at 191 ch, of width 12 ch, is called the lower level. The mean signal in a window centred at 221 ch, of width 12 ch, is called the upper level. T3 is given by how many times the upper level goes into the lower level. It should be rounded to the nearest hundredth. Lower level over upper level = 0.78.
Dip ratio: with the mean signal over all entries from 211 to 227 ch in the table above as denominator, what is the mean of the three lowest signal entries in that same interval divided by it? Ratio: 0.915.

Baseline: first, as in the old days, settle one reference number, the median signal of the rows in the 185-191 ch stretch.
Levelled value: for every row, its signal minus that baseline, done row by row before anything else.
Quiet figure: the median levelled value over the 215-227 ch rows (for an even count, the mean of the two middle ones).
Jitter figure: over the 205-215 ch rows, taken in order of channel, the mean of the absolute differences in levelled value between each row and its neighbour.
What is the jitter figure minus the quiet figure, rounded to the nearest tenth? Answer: -2.0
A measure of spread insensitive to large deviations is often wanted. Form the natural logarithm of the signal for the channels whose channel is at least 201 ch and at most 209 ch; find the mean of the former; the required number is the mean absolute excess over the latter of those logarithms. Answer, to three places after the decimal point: 0.014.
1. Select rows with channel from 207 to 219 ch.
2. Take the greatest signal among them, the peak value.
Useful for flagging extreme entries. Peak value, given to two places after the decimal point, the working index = 13.05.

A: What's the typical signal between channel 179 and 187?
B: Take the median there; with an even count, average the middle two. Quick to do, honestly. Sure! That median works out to 12.4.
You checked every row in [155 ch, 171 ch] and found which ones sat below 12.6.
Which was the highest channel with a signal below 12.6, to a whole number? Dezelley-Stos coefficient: 170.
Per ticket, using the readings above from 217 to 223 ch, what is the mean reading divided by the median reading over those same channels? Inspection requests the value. 0.988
